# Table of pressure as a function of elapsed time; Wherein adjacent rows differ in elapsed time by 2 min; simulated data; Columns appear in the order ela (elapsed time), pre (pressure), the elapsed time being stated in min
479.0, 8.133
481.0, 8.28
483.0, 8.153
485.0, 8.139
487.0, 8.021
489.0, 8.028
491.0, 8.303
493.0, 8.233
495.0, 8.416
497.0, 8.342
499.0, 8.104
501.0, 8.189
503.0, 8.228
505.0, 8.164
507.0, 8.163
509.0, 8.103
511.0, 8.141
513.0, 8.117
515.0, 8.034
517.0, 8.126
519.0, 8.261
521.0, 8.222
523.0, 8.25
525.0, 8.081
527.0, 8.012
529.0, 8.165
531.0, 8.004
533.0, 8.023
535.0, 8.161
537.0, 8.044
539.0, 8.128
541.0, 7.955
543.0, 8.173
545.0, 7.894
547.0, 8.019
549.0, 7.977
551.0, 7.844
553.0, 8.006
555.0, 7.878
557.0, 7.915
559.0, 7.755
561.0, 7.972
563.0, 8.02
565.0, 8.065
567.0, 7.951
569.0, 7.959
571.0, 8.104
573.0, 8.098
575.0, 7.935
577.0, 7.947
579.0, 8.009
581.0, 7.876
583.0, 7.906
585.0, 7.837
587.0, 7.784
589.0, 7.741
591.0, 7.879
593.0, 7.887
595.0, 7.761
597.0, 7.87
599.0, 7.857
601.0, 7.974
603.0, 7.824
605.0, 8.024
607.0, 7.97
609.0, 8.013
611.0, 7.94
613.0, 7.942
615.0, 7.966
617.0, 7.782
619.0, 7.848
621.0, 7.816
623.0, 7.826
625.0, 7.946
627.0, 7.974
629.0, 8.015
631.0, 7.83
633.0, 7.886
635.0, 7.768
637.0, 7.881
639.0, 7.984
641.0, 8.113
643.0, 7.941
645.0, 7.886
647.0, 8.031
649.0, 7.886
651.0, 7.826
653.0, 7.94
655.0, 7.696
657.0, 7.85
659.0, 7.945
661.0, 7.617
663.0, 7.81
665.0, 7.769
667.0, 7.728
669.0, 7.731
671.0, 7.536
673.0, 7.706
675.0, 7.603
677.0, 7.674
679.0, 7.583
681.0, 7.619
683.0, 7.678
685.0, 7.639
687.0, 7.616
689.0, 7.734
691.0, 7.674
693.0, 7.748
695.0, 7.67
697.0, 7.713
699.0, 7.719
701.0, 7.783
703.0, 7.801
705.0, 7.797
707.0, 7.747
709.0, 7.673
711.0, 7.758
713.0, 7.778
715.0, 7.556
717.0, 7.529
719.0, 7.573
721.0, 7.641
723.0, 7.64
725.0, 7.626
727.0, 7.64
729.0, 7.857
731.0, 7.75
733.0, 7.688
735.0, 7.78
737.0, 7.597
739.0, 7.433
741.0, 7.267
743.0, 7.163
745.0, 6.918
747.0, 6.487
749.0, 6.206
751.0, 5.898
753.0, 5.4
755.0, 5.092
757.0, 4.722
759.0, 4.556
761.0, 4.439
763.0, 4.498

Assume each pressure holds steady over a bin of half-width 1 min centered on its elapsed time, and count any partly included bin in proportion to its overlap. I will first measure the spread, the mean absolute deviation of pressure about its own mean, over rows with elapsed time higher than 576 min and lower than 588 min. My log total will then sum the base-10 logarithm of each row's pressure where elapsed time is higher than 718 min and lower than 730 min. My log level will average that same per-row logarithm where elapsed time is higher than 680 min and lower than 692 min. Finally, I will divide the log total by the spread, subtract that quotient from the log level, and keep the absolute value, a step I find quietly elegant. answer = 86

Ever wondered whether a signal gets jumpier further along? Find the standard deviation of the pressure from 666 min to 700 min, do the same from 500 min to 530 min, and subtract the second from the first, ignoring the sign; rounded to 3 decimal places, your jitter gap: 0.013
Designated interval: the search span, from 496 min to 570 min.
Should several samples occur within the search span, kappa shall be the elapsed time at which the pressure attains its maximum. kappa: 497.0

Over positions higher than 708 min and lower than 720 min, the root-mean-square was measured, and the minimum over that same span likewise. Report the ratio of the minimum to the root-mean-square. 0.985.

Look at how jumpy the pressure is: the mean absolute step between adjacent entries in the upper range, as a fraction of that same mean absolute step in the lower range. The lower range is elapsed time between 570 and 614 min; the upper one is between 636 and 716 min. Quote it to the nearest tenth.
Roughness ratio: 1.3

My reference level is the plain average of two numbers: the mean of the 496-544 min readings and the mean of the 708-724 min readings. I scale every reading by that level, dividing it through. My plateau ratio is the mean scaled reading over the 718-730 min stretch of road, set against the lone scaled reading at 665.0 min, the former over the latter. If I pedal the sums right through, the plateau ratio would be 0.99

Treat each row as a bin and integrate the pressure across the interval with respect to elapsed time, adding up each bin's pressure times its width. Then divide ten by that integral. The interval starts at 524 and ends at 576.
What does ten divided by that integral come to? 0.0240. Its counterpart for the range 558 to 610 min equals 0.0243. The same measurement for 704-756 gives 0.0265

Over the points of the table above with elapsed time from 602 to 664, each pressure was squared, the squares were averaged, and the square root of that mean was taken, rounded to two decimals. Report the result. 7.90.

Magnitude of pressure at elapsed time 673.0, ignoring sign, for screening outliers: 7.7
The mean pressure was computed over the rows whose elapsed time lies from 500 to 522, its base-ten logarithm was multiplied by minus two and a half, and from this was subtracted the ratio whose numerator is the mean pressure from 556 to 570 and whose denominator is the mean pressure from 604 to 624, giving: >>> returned -3.28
